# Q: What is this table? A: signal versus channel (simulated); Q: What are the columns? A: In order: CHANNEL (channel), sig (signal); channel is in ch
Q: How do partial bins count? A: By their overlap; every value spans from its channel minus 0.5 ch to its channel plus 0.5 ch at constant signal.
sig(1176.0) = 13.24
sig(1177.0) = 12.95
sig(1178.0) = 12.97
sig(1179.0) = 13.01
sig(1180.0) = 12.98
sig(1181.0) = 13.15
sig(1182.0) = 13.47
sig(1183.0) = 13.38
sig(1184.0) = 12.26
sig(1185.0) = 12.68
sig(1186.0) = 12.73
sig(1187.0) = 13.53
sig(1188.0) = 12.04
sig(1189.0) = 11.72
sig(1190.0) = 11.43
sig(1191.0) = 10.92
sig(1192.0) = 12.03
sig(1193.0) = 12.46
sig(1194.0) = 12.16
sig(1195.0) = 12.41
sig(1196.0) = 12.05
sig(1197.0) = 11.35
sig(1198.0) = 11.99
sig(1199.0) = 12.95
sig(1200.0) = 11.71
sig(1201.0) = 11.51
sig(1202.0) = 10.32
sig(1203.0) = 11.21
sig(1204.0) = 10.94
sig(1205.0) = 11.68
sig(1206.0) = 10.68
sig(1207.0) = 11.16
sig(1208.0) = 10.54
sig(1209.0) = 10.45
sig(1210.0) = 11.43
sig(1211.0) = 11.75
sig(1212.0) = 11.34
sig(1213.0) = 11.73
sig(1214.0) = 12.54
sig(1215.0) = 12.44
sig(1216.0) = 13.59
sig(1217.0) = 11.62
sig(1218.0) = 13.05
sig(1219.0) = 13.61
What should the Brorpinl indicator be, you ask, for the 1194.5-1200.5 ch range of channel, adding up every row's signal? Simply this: 72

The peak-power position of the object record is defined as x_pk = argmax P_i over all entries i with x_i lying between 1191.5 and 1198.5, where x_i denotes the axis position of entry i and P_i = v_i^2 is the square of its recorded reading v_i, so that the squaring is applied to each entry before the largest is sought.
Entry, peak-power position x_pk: 1193.0 ch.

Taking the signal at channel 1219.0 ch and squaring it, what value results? 185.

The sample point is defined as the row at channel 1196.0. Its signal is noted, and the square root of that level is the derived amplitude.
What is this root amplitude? 3.47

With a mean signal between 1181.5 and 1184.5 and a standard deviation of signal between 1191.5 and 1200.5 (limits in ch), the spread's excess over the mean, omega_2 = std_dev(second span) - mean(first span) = -12.6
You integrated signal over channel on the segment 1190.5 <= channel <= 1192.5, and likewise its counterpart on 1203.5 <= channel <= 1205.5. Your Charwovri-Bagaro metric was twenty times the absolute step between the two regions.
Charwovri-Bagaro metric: 7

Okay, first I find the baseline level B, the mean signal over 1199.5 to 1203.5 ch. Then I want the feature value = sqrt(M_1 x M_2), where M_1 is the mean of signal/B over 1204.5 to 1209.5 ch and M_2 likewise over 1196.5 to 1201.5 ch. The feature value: 1.02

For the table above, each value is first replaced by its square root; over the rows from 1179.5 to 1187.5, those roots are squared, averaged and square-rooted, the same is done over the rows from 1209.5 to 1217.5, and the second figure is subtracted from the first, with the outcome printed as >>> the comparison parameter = 0.14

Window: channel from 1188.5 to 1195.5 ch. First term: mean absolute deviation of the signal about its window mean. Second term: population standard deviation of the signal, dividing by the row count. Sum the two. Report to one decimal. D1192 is 1.0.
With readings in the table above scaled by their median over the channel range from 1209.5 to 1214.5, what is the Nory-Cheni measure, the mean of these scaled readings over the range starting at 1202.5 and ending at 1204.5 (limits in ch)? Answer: 0.94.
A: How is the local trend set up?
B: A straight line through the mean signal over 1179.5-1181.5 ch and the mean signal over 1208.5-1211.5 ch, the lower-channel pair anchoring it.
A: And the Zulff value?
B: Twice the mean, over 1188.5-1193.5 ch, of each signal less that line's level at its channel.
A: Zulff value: -1.4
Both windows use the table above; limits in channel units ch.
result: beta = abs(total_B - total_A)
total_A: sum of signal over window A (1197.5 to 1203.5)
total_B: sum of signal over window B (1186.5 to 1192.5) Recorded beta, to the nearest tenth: 2.0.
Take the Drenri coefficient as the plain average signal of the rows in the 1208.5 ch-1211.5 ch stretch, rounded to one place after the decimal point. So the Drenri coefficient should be 11.2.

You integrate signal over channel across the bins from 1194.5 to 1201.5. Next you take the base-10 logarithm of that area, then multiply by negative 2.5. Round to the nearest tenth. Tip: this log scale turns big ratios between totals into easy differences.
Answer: -4.8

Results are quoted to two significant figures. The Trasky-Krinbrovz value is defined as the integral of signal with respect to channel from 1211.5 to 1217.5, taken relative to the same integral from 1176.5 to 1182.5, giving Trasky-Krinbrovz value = 0.93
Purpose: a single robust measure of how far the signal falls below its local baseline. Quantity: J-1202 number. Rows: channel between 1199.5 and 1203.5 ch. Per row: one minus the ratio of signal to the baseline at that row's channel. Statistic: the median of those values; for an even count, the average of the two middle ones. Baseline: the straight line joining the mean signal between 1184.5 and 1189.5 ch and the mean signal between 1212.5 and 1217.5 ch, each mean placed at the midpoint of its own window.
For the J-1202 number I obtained 0.088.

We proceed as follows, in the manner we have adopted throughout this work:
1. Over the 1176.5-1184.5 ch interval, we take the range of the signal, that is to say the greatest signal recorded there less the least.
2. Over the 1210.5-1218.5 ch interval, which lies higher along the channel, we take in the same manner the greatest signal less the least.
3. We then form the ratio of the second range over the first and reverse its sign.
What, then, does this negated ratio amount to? -1.9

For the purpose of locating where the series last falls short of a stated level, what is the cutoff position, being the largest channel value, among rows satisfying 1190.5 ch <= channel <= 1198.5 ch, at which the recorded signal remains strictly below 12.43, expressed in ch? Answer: 1198.0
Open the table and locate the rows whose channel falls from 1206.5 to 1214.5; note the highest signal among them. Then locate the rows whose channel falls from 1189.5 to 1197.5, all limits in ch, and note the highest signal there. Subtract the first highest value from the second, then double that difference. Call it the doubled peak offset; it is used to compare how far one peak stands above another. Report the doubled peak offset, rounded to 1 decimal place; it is -0.2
